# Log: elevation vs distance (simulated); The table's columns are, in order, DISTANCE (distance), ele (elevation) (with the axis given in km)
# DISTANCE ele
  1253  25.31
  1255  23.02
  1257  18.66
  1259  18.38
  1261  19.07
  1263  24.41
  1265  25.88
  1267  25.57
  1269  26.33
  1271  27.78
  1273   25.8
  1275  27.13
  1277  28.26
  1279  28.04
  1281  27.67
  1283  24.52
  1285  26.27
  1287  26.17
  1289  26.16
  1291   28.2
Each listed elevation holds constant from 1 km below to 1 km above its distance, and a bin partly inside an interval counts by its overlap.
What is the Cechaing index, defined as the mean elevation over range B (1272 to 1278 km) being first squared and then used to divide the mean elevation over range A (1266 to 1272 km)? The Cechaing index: 0.0363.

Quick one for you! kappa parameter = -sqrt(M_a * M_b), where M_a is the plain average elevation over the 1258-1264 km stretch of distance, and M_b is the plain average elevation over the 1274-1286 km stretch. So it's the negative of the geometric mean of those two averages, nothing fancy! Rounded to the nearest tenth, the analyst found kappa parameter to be -23.6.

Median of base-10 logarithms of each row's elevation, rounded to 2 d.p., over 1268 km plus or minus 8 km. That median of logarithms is 1.41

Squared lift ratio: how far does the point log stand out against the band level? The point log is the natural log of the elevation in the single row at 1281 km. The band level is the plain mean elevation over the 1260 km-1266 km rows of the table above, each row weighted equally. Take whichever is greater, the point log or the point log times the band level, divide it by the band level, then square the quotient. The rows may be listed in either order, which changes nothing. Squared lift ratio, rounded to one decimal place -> 11.0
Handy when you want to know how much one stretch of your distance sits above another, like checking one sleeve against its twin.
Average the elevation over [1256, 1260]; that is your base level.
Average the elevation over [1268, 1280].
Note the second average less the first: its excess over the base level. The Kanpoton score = 8.7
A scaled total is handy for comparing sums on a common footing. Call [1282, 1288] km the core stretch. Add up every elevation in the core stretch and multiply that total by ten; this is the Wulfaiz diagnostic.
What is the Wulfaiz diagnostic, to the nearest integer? 770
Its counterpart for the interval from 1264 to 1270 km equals 778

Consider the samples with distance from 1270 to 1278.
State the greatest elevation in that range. 28.26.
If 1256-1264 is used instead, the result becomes 24.41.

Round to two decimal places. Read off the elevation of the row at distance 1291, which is 28.20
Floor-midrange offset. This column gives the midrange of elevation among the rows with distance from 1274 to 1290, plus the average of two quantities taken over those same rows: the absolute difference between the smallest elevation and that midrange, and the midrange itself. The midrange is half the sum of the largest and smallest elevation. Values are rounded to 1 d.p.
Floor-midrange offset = 40.5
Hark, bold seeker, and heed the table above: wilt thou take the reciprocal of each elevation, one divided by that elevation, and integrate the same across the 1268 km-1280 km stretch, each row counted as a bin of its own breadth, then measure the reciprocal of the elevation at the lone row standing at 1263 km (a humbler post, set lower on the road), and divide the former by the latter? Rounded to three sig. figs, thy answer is 10.8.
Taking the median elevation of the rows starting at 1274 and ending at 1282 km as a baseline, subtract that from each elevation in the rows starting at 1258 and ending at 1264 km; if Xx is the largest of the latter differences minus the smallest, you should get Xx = 6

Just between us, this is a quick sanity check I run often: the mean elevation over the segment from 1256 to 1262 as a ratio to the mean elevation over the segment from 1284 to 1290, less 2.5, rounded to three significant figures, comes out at -1.79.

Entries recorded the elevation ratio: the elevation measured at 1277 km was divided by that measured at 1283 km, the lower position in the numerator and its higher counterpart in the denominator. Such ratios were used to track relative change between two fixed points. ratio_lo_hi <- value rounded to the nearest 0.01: 1.15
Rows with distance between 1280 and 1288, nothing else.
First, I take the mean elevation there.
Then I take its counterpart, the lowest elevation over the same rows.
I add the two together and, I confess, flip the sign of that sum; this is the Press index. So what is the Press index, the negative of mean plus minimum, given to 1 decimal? -50.7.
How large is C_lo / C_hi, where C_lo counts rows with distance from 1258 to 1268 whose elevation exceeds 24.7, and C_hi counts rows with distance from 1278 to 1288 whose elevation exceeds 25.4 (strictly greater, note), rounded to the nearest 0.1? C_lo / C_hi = 0.5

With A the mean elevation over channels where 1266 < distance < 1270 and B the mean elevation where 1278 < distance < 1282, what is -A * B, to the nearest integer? -723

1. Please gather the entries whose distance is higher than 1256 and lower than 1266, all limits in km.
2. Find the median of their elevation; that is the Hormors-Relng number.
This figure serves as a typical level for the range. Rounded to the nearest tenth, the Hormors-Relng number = 19.1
